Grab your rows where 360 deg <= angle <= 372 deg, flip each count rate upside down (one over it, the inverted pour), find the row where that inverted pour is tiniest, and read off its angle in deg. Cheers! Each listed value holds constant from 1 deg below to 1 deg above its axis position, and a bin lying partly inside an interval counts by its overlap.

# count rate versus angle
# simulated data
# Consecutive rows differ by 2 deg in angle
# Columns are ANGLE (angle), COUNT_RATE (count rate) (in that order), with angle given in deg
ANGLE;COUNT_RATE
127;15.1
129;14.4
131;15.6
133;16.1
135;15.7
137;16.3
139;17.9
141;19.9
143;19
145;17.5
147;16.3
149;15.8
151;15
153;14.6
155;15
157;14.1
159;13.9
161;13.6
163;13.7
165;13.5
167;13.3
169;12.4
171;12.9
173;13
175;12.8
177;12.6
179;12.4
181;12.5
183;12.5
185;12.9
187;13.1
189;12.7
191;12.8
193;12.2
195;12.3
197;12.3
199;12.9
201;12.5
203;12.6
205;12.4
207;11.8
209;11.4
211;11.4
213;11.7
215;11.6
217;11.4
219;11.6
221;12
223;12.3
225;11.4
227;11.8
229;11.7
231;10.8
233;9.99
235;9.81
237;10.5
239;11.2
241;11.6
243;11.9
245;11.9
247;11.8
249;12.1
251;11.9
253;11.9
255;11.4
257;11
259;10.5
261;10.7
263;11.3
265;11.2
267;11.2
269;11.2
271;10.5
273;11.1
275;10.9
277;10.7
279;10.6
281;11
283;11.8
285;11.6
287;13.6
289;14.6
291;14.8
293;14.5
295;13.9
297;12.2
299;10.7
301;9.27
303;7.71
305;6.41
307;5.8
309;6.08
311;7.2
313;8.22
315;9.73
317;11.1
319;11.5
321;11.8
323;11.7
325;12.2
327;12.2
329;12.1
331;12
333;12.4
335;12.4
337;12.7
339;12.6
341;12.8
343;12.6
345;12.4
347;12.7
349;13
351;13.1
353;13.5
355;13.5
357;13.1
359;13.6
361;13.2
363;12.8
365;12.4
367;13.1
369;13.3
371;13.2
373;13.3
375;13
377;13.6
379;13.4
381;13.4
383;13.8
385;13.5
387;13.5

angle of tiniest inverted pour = 369 deg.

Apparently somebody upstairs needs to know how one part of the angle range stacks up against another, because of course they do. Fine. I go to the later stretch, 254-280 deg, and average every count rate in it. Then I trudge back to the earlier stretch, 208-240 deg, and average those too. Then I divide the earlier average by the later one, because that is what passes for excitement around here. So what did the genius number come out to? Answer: 1.03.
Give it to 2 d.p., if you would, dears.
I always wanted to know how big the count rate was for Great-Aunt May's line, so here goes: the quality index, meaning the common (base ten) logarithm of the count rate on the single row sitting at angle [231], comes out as 1.03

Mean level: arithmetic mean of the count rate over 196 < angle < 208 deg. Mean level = 12.4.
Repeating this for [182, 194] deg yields 12.7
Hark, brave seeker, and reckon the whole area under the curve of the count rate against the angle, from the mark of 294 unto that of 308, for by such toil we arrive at 132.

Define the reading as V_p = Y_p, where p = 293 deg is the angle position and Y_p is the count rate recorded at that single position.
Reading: 14.5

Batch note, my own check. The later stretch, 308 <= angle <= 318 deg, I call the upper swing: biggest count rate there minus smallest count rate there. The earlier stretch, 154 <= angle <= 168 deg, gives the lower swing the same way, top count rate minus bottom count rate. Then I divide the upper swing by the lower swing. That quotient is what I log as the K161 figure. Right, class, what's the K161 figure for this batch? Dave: 3.0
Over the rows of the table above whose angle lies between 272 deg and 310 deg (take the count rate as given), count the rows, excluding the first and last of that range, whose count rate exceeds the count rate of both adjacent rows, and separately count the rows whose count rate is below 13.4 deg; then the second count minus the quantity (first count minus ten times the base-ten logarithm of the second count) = 23.5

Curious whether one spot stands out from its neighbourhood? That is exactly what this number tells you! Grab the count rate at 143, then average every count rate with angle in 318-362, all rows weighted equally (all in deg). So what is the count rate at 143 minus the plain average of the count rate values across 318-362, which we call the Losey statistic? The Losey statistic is 6.4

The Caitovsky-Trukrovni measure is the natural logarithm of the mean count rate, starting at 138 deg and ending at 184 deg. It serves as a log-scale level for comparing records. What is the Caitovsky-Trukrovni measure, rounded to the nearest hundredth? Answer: 2.68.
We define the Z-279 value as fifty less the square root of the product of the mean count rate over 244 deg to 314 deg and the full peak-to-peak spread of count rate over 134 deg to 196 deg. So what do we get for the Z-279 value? 40.8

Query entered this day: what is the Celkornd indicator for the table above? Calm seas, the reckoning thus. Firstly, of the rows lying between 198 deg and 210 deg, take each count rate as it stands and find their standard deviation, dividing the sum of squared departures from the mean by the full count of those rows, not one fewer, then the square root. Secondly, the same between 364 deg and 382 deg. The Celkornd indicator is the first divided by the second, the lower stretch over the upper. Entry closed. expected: 1.6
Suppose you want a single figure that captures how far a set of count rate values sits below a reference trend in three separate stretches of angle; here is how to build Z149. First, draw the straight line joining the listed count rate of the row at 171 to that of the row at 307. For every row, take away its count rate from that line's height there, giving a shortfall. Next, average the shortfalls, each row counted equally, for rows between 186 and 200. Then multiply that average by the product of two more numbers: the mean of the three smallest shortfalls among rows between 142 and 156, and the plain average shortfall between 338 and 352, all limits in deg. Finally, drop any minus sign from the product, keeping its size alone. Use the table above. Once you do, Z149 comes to 26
